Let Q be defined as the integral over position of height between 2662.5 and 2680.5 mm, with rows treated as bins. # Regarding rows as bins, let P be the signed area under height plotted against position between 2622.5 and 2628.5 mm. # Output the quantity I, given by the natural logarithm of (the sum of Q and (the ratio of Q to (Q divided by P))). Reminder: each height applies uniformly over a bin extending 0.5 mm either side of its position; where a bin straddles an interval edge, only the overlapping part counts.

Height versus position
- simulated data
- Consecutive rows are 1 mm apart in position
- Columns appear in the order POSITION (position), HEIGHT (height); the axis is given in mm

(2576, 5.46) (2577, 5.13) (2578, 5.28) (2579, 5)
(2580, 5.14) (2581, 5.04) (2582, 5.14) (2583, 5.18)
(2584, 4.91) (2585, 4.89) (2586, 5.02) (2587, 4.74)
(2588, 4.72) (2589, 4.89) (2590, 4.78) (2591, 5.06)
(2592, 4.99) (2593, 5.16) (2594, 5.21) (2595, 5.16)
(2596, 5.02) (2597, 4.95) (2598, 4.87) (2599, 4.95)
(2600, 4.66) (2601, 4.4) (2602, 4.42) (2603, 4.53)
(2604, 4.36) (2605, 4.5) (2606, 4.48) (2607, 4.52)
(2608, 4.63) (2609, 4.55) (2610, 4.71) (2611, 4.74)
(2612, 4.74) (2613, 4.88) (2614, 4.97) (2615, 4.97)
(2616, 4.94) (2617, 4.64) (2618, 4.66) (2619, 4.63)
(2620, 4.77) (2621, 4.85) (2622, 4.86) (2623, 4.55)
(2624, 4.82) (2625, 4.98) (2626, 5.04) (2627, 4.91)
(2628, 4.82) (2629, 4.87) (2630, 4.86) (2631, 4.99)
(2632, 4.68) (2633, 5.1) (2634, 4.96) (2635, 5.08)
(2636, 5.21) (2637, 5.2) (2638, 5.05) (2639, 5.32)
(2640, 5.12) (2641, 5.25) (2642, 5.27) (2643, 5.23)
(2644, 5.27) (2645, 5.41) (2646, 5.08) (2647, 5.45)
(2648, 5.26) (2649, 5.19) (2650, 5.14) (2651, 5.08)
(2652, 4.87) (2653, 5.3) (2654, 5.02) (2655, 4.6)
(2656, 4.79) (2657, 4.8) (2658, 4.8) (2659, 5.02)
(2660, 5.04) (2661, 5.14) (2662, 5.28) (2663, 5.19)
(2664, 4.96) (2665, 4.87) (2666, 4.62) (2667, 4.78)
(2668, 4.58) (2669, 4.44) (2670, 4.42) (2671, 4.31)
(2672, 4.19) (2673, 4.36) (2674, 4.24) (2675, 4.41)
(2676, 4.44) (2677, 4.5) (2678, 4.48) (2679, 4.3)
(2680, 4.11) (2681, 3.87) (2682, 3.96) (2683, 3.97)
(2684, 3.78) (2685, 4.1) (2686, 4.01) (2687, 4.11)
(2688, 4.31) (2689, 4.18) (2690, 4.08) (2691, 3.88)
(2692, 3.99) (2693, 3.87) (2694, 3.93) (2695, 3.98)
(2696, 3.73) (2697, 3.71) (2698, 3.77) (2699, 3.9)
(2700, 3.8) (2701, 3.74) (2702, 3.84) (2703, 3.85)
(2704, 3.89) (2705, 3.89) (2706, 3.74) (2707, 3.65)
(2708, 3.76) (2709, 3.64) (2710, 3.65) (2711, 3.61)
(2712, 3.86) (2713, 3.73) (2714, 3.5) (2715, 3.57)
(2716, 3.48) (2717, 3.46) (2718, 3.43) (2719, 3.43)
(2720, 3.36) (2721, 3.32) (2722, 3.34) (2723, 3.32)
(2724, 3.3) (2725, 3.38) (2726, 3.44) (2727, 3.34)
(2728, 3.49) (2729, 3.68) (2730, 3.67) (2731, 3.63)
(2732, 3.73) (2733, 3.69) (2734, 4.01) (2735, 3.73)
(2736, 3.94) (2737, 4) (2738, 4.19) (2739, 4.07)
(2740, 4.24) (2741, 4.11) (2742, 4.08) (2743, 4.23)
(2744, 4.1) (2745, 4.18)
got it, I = 4.7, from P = 29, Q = 81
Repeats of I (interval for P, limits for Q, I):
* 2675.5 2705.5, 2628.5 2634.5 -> 5.0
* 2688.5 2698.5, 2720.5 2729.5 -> 4.2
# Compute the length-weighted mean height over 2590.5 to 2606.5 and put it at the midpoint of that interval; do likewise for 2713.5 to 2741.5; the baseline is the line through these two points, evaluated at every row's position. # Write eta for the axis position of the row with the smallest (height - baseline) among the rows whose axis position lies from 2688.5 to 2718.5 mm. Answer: 2718 mm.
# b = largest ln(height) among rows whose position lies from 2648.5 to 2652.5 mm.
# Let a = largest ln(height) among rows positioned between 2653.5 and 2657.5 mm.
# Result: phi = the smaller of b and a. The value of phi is 1.61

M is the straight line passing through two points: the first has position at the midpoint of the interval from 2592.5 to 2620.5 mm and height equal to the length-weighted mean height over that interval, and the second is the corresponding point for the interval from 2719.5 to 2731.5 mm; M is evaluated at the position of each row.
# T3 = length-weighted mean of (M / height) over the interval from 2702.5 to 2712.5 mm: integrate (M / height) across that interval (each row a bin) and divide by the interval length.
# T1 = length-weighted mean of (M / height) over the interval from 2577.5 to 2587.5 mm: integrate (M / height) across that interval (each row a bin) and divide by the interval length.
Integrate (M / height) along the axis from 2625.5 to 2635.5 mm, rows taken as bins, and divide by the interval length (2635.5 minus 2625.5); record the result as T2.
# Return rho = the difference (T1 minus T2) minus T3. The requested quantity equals -0.88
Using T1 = 1.00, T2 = 0.910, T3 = 0.97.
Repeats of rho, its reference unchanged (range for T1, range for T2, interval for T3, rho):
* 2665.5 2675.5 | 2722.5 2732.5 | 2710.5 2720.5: -1.07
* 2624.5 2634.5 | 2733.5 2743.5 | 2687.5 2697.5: -0.86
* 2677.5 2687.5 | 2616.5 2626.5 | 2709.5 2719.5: -0.99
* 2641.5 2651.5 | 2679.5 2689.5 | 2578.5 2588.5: -1.15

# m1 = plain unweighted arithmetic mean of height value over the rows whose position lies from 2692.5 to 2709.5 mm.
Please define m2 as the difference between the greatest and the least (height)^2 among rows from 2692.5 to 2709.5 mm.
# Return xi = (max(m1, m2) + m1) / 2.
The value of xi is 3.8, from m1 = 3.8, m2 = 2.6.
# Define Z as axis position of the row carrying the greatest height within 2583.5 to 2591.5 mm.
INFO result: 2591 mm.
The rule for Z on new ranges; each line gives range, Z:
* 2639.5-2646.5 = 2645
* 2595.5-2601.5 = 2596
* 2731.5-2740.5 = 2740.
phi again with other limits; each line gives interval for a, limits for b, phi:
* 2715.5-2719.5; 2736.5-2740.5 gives 1.25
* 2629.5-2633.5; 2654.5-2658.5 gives 1.57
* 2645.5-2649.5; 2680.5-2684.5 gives 1.38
